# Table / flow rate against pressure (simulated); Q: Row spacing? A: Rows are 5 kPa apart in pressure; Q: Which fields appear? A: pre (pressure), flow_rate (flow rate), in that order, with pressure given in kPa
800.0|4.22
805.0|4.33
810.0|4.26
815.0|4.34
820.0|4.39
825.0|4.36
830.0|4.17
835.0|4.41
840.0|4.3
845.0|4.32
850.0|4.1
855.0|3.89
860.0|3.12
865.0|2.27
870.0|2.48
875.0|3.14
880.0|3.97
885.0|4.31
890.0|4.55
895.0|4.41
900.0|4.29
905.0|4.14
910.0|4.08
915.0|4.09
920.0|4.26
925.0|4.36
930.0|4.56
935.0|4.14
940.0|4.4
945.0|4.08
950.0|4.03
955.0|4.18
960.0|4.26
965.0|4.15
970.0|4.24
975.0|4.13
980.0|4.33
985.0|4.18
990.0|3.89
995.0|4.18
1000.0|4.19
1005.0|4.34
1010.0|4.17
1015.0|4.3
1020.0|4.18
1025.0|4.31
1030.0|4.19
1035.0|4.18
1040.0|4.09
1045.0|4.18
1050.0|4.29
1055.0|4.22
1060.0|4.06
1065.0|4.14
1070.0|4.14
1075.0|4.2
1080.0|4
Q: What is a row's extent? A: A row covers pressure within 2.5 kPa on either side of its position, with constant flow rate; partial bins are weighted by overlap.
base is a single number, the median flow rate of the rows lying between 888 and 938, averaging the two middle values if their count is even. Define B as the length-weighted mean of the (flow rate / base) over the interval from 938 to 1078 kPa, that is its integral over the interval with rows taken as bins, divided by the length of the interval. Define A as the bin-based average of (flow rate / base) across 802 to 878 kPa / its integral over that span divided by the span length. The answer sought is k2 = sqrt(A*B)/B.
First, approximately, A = 0.90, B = 0.979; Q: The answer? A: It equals 0.96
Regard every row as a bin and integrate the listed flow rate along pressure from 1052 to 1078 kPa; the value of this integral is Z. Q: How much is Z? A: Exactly 108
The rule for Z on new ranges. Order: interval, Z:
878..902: 104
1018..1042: 101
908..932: 102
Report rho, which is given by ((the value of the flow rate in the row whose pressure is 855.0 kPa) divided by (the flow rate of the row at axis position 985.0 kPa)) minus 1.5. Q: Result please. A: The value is -0.57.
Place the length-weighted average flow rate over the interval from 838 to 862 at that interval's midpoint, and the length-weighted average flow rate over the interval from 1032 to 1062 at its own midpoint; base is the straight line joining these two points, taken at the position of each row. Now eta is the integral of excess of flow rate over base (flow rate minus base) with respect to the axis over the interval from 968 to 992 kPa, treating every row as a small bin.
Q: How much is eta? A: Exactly 1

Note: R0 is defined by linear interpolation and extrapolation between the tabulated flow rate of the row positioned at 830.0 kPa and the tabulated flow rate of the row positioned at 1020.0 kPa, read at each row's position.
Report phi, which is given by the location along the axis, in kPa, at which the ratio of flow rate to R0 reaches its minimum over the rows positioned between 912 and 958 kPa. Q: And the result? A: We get 950.0 kPa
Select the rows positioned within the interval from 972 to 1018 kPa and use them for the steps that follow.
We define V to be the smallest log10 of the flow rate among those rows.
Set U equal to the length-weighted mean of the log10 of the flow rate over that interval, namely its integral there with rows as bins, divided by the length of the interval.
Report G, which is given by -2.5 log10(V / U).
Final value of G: 0.06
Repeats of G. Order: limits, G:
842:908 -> 0.51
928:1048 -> 0.06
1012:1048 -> 0.02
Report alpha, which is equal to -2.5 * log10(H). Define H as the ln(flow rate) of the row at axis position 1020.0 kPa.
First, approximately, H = 1.43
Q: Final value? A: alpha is -0.39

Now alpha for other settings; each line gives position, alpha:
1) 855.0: -0.33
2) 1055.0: -0.40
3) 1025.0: -0.41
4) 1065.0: -0.38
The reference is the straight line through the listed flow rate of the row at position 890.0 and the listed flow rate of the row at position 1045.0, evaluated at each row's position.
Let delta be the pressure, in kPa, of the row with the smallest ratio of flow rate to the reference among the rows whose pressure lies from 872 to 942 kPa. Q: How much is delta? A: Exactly 875.0 kPa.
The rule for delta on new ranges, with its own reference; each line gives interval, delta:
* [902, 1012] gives 990.0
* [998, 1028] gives 1000.0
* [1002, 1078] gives 1040.0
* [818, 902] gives 865.0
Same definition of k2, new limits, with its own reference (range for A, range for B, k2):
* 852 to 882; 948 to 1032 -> 0.87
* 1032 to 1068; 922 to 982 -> 0.99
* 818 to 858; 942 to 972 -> 1.01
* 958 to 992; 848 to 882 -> 1.13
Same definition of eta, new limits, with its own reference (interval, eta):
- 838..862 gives 0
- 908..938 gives 7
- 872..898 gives 1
